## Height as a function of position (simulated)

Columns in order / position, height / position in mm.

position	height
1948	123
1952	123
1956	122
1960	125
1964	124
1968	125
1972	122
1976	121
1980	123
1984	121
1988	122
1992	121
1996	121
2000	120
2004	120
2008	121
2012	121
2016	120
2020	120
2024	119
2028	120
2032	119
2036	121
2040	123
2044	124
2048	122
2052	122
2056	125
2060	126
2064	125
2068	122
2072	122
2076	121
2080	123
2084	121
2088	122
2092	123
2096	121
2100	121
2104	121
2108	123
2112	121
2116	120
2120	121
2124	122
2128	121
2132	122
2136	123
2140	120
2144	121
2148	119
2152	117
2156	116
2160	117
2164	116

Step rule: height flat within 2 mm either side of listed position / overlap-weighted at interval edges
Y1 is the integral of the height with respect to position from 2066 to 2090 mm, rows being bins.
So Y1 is 2924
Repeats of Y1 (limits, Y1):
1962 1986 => 2944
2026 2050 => 2916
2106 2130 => 2912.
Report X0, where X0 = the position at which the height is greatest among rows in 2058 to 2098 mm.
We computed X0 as 2060 mm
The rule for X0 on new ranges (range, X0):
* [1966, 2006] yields 1968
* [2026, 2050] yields 2044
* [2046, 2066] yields 2060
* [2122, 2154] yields 2136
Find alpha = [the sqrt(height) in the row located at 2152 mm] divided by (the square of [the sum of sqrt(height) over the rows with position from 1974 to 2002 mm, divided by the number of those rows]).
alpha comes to 0.0892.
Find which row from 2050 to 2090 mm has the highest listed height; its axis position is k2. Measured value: 2060 mm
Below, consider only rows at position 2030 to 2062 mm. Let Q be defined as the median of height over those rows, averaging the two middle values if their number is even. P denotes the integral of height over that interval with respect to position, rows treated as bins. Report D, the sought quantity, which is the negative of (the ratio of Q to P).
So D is -0.0312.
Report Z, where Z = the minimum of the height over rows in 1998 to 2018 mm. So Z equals 120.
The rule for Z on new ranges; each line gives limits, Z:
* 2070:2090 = 121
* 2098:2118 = 120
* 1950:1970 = 122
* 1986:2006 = 120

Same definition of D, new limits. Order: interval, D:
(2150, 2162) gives -0.0836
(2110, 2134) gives -0.0416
